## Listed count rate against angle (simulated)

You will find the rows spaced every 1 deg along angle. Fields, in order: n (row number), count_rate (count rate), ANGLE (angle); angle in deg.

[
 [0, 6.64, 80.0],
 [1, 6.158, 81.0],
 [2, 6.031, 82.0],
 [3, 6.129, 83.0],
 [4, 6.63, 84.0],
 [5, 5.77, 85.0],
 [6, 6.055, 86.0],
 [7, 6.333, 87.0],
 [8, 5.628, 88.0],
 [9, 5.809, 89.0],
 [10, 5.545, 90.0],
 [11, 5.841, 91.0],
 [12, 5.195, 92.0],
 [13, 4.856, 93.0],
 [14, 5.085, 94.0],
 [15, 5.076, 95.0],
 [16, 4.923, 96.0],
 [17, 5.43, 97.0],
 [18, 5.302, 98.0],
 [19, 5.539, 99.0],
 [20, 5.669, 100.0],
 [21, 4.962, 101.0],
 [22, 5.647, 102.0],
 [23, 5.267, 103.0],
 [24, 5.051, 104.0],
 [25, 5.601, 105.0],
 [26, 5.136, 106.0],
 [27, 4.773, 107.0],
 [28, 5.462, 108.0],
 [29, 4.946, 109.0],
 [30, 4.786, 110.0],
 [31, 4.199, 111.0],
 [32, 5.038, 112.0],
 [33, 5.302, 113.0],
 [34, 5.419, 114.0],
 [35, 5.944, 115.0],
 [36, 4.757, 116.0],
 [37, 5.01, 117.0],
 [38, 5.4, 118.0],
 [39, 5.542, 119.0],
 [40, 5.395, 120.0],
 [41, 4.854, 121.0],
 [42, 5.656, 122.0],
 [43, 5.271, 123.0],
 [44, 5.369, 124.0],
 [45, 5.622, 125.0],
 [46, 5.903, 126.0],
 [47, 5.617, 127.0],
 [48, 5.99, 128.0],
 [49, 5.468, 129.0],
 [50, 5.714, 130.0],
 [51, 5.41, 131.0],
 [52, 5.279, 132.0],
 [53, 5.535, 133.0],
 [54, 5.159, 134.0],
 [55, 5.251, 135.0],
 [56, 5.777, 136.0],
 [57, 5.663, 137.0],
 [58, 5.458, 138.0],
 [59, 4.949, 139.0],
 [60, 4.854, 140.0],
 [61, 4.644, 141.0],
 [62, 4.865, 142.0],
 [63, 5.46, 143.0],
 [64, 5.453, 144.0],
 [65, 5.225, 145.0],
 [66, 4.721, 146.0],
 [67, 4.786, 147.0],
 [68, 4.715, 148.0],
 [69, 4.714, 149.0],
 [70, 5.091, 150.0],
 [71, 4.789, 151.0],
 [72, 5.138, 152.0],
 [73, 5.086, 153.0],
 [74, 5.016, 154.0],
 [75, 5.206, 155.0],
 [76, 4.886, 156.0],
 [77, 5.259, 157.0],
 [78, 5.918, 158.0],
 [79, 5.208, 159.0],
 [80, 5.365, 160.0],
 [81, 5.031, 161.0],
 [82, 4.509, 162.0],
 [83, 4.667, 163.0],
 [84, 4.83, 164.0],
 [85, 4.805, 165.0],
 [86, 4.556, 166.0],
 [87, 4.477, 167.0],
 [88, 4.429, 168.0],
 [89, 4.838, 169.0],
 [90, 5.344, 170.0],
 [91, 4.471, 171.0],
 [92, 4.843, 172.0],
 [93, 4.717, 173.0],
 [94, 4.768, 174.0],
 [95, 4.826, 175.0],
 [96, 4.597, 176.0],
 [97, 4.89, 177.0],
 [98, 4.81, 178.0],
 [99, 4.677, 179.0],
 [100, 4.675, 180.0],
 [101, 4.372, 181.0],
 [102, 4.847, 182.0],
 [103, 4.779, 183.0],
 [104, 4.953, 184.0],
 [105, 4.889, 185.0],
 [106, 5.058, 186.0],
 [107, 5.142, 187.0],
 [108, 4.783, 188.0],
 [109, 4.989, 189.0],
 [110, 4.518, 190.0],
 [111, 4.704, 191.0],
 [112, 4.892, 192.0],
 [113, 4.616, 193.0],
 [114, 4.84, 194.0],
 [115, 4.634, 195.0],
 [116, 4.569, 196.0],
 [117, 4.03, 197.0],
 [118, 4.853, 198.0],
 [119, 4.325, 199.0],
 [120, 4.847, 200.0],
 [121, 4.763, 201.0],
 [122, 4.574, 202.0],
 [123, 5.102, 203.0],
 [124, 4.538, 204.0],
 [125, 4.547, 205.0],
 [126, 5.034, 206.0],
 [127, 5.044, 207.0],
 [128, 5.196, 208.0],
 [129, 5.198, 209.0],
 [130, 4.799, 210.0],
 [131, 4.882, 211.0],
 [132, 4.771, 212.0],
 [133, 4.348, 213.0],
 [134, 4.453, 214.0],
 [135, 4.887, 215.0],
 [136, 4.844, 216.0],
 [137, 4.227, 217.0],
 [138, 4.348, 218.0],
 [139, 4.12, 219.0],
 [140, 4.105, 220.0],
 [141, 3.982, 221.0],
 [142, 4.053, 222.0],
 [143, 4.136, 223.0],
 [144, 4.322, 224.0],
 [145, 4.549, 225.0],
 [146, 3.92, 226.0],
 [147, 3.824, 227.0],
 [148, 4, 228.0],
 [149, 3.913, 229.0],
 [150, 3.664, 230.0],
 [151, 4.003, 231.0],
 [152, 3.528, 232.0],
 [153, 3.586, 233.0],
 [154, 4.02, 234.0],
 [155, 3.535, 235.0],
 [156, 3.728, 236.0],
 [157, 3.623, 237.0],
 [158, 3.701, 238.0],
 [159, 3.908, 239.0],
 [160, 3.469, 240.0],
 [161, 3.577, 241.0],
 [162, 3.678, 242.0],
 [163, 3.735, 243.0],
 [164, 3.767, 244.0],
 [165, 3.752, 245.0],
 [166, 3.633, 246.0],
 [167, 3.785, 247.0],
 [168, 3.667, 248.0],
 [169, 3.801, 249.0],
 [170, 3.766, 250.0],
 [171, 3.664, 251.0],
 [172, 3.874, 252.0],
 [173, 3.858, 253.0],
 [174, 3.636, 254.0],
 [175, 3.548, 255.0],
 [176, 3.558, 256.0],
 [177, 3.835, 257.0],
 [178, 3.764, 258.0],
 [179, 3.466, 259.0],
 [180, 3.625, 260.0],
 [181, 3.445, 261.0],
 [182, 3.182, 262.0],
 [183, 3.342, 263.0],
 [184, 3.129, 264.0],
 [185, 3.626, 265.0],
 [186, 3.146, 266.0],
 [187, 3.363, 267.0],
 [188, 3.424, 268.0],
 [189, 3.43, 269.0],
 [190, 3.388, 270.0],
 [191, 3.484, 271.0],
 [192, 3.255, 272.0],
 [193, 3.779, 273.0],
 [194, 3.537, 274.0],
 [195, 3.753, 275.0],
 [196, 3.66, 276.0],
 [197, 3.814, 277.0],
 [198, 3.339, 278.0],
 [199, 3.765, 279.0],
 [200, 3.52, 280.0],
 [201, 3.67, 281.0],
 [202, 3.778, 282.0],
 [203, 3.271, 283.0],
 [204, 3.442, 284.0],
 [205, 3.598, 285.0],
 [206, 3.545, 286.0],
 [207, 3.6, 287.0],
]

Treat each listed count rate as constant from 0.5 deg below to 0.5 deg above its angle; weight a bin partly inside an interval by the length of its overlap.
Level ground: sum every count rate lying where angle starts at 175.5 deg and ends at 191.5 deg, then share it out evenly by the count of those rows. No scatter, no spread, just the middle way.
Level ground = 4.79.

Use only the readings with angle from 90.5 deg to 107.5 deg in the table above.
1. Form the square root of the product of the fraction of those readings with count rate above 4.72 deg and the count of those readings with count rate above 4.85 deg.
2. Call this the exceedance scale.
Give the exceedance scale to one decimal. 4.0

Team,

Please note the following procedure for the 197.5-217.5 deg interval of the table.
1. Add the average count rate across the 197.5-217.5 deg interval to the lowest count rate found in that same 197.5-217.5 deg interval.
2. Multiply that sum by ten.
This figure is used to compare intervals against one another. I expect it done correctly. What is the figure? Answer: 90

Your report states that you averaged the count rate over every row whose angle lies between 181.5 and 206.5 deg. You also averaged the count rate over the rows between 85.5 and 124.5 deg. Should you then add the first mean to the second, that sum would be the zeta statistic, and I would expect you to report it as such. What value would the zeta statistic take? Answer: 10.1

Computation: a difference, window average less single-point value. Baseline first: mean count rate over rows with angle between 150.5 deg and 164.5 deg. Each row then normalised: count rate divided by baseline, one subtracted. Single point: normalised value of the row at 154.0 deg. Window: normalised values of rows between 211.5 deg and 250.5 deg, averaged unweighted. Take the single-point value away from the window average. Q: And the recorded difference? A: -0.21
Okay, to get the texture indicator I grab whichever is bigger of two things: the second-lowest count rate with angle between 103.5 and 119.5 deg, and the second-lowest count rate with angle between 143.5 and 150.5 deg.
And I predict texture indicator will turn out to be 4.76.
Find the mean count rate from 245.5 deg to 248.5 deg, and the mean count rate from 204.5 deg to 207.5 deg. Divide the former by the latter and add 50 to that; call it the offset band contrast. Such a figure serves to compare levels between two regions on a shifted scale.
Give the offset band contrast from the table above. 50.76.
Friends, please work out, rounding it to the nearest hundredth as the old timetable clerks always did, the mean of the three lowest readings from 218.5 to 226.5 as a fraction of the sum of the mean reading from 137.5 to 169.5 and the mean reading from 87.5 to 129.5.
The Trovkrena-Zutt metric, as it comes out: 0.39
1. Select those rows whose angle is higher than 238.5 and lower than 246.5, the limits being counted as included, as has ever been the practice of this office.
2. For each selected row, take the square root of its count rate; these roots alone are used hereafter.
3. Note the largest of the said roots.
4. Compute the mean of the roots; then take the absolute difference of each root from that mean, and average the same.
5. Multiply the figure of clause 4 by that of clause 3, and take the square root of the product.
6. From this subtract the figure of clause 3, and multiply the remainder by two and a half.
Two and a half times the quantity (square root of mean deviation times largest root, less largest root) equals -4.4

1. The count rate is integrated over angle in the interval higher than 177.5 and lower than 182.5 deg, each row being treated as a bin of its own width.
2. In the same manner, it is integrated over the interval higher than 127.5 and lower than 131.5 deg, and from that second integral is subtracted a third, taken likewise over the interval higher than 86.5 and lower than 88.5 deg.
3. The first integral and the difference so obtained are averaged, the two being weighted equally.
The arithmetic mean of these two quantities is 17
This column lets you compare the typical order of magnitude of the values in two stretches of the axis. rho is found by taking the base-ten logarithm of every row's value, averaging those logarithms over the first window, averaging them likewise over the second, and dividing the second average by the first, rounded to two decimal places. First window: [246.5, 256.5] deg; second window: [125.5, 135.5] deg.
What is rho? 1.30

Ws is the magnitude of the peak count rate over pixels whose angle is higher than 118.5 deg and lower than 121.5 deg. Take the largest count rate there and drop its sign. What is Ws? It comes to 5.5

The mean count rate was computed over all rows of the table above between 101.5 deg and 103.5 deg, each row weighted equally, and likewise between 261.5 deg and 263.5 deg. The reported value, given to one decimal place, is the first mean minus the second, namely 2.2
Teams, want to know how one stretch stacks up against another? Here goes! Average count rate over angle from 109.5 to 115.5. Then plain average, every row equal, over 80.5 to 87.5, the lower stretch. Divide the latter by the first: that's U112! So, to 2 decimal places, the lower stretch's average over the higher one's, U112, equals 1.20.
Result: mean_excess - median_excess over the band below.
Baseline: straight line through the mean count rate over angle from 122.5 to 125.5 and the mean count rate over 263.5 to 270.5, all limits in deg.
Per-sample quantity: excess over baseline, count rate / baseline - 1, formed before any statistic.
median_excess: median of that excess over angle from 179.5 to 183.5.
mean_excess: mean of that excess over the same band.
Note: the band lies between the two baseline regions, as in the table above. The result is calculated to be -0.013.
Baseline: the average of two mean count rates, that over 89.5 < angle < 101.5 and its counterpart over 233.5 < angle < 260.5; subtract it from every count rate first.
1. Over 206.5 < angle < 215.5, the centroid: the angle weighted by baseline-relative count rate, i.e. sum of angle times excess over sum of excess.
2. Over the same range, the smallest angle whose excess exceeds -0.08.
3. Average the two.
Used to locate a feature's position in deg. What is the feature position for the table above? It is 208.3 deg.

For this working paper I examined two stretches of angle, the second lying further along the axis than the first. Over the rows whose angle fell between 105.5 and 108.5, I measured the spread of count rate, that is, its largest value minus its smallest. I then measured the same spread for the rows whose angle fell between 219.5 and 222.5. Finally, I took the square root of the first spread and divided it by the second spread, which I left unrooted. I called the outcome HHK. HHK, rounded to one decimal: 6.7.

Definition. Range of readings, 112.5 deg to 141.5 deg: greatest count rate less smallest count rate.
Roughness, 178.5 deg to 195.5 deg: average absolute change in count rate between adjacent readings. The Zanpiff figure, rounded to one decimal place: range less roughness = 1.1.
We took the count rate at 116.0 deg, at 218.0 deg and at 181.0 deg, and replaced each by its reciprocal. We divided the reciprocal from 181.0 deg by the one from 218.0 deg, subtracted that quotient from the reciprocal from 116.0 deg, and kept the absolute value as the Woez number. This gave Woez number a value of 0.78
